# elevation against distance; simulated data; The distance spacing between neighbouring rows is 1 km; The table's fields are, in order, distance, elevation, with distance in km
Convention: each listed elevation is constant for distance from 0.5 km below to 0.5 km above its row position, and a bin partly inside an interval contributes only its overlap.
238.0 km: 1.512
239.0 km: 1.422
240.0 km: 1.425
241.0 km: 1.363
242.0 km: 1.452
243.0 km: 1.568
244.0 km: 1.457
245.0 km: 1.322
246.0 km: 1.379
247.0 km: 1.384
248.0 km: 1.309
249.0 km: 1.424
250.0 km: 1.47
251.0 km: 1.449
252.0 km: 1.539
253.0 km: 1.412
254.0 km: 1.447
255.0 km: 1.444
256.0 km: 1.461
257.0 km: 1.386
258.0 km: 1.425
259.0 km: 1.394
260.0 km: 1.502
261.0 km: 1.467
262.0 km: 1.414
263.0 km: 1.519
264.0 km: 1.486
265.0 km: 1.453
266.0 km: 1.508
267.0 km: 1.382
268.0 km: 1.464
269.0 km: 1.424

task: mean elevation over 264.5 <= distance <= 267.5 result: 1.448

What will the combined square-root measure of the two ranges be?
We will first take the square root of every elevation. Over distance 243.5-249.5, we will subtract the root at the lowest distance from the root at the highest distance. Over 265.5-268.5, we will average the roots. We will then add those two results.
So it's 1.191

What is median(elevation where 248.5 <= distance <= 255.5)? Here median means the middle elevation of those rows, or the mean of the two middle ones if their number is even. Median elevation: 1.447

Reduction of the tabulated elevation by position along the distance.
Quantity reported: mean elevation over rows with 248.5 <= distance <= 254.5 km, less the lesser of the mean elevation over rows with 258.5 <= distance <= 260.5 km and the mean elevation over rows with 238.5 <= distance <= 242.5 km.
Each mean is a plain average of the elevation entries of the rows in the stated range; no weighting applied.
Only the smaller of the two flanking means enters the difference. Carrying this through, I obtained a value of 0.041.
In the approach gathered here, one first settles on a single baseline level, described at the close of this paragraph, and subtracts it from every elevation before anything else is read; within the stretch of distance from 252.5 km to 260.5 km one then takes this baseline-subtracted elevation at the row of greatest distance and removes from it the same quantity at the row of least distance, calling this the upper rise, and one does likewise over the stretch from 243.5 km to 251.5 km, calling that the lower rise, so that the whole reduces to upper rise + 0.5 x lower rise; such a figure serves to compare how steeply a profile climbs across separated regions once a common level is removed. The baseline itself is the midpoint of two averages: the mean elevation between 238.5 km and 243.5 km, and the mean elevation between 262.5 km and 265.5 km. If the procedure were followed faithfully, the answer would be 0.086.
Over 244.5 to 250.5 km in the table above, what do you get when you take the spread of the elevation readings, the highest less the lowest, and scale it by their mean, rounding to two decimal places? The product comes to 0.22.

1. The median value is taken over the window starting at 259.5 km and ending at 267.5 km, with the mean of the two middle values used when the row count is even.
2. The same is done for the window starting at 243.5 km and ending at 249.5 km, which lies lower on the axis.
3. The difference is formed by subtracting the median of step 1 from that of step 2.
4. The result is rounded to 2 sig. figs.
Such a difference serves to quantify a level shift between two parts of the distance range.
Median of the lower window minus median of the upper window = -0.095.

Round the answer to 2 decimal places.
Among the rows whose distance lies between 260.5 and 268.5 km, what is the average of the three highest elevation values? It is 1.50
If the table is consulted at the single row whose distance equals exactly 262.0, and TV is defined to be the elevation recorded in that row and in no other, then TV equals 1.414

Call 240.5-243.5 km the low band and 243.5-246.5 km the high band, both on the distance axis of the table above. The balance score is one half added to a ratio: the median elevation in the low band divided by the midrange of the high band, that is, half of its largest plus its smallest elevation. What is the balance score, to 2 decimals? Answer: 1.54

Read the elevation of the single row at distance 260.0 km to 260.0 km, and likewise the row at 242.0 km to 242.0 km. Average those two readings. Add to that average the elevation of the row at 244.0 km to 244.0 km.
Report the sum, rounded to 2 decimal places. 2.93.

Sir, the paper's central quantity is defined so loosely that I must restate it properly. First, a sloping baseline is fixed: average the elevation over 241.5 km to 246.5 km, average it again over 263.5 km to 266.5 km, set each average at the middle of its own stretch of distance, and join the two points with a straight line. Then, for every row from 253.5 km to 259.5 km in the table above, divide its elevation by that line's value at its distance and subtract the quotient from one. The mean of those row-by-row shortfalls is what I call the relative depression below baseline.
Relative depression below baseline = 0.025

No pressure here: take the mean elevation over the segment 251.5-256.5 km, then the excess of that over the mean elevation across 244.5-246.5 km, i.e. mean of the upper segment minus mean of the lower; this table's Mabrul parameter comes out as 0.11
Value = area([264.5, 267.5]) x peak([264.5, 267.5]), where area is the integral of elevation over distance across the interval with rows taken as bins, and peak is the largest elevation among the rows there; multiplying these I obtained 6.5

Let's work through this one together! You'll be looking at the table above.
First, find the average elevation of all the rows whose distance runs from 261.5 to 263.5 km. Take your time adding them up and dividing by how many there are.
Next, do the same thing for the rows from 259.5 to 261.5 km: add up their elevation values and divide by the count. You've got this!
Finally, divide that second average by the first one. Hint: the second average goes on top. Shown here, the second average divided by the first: 1.01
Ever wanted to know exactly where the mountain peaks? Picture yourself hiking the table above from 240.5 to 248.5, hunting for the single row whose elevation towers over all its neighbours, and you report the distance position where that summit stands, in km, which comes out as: 243.0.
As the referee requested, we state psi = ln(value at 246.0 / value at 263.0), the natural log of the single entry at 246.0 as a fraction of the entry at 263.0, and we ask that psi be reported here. -0.10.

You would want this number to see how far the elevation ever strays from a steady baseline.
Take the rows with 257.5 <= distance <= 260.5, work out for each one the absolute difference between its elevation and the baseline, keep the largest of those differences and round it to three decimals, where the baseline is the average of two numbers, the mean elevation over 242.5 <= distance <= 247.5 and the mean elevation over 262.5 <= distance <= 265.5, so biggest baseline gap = 0.060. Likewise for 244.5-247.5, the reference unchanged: 0.132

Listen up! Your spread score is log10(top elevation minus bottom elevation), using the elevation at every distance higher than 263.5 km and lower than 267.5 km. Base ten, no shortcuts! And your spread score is -0.90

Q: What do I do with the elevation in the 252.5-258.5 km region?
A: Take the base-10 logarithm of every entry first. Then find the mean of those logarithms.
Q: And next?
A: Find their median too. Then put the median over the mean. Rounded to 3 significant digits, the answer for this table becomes 1.01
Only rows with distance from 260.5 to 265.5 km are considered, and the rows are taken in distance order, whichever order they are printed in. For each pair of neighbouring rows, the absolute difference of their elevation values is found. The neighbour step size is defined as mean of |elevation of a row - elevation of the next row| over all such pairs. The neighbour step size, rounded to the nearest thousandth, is 0.056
